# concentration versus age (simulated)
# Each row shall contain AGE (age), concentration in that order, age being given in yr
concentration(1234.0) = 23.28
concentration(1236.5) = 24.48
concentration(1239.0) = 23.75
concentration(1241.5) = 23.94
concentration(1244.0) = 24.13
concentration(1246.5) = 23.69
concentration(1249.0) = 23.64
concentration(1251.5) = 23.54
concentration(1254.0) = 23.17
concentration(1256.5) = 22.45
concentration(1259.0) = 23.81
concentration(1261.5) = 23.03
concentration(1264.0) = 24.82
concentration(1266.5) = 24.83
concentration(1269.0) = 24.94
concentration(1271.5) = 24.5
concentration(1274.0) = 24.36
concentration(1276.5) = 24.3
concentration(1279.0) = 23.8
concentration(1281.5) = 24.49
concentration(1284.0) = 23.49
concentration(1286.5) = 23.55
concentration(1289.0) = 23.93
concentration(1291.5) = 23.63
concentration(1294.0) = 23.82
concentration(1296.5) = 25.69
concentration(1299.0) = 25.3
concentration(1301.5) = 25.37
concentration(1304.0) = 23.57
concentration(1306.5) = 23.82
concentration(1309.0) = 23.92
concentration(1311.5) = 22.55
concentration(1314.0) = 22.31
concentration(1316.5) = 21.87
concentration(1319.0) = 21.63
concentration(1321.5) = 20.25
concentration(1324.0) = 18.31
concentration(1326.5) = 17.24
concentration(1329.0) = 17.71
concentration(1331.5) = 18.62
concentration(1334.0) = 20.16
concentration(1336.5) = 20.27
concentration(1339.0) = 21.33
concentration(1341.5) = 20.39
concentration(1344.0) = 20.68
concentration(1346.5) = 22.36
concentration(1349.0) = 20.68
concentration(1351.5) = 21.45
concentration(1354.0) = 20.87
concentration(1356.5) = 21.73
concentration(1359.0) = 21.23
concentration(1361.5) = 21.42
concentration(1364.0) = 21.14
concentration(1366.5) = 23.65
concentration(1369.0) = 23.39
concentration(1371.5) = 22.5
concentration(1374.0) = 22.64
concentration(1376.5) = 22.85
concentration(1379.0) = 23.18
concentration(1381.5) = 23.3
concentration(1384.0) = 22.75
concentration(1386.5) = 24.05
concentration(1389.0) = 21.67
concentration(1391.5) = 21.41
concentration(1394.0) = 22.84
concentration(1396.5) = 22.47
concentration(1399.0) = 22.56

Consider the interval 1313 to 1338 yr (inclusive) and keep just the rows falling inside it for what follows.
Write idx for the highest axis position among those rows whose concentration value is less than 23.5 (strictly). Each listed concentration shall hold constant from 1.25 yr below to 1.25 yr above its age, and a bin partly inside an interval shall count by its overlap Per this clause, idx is 1336.5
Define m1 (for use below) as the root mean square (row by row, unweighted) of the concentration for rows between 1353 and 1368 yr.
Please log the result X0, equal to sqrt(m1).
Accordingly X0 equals 4.66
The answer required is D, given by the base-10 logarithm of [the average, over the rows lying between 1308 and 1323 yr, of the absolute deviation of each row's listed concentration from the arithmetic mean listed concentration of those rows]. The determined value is -0.08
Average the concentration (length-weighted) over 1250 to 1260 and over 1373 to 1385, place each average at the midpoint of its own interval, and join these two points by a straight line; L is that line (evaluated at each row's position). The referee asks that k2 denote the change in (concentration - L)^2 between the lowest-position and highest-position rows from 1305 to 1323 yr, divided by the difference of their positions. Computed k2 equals 0.5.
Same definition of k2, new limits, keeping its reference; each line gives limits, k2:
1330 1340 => -2.2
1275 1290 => -0.1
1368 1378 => 0.0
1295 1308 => -0.6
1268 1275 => -0.3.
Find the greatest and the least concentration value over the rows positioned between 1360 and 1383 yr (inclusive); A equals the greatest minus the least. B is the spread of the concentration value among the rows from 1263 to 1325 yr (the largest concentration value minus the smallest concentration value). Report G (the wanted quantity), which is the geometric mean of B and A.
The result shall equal 4.3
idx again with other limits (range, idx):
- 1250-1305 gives 1284.0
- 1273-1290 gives 1284.0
